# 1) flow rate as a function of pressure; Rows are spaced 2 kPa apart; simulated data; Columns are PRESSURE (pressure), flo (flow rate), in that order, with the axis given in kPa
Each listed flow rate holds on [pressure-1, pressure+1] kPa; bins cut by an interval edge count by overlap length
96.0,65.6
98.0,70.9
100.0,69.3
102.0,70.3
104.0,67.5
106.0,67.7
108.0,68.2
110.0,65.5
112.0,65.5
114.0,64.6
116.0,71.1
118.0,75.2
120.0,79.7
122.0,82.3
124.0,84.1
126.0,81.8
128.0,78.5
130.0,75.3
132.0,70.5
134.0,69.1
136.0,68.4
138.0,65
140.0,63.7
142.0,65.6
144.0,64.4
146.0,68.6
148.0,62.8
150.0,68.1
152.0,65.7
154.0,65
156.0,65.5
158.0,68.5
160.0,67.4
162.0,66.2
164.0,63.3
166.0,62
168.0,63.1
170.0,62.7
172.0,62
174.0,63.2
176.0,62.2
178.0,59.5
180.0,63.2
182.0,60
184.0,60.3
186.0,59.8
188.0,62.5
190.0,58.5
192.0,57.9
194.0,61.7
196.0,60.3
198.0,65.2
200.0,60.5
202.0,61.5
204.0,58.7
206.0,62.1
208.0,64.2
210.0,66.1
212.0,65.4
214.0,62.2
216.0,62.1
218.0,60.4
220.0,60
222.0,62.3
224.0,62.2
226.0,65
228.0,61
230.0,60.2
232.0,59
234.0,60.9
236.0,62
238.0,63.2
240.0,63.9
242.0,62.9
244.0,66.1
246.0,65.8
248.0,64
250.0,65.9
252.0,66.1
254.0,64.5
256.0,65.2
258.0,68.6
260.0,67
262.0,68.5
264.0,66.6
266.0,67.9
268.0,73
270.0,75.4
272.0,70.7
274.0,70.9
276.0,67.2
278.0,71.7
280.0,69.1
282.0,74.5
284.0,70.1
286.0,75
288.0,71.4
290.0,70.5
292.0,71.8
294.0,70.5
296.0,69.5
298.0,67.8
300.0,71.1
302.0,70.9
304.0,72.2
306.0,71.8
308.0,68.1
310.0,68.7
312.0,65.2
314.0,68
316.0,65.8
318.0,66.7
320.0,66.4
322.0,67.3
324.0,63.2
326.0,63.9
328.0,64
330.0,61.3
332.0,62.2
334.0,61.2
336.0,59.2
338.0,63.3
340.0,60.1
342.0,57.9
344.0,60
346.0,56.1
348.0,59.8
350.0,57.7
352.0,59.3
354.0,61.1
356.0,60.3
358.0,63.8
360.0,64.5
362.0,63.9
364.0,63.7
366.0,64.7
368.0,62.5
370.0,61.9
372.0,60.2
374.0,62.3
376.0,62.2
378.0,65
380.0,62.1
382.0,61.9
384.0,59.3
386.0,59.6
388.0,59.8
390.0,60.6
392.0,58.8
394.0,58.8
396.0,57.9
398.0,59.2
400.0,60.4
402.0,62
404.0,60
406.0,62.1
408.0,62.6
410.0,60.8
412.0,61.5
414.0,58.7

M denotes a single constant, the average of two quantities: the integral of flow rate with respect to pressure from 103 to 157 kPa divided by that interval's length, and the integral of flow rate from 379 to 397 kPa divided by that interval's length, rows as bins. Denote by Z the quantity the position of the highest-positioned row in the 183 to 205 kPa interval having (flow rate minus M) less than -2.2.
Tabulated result 204.0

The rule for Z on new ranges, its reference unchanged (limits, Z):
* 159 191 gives 190.0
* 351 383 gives 382.0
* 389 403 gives 402.0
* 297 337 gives 336.0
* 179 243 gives 236.0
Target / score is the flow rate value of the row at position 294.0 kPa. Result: 70.5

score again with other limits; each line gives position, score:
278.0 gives 71.7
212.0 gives 65.4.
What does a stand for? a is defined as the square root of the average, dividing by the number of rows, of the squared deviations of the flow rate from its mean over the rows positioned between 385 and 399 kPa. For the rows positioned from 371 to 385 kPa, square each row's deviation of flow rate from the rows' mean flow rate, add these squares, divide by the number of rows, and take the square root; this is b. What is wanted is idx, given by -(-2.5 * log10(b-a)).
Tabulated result -0.2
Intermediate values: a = 0.8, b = 1.7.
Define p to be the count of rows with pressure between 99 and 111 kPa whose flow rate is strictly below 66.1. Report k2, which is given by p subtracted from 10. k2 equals 9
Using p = 1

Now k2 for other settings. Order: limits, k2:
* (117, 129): 10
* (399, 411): 4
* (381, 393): 4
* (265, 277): 10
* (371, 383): 4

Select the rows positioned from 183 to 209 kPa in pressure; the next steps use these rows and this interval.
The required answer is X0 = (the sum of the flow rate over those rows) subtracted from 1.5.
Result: -792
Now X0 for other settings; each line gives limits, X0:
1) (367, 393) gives -795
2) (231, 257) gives -828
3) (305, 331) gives -859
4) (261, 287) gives -919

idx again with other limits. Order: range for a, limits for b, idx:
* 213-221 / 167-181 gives -1.6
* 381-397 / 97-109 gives -2.1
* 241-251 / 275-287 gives 0.5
